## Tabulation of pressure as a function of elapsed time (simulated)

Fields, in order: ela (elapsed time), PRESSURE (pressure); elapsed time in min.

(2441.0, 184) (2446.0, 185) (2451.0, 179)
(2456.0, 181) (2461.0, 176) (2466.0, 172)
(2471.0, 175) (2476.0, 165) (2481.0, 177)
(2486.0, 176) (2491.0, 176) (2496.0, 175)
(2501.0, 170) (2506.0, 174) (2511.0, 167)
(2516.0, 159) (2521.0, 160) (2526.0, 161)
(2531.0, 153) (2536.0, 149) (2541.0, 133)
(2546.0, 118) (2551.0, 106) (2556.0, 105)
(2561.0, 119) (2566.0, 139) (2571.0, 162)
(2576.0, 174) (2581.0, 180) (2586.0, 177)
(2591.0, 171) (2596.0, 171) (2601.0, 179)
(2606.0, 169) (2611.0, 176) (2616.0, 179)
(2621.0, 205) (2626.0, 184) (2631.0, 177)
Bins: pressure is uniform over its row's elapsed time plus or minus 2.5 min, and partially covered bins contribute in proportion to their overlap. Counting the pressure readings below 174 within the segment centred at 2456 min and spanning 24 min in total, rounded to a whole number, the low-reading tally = 1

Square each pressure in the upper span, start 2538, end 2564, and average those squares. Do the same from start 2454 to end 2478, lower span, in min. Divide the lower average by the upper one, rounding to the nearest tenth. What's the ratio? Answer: 2.2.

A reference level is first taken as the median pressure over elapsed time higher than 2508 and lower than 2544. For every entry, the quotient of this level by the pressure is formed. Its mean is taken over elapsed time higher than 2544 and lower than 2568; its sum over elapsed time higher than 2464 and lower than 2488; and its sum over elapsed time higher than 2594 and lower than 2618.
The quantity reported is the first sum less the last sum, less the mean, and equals -1.3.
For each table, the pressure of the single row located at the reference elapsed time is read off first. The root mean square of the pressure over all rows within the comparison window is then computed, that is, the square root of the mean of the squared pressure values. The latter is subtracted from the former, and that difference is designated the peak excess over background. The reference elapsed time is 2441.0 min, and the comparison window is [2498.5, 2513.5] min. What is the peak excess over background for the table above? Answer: 14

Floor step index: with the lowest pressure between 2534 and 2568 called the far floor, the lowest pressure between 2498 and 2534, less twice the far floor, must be -57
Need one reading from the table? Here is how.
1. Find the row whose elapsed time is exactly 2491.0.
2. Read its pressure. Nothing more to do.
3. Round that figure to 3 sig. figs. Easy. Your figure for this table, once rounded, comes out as 176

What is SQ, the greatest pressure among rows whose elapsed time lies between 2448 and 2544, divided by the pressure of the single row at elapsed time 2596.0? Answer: 1.06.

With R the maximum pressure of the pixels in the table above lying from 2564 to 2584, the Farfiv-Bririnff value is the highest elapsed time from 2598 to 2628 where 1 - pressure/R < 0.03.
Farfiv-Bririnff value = 2626.0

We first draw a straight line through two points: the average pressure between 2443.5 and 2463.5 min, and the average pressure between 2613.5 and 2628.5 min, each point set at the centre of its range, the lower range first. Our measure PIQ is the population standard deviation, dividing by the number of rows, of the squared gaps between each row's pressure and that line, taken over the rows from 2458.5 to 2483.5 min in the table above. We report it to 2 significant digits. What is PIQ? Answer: 95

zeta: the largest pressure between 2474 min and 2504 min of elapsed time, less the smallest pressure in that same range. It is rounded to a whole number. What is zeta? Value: 12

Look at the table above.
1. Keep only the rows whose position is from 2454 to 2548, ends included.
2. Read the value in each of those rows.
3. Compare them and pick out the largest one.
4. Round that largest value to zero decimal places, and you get 181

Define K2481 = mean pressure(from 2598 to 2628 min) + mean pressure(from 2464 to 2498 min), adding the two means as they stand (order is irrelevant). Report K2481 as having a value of 356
